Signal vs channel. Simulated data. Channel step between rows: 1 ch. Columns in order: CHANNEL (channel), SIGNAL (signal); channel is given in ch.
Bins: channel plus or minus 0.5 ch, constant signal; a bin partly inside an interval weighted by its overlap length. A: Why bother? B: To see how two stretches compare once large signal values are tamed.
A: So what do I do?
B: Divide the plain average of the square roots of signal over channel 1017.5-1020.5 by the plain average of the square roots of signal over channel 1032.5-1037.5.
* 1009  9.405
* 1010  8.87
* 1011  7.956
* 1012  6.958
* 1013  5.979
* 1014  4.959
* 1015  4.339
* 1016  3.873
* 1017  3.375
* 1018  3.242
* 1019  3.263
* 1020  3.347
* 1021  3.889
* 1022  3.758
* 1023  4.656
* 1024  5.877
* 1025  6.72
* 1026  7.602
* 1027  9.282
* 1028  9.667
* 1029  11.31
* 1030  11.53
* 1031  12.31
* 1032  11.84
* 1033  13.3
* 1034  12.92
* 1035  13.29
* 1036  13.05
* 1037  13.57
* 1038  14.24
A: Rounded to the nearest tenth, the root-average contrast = 0.5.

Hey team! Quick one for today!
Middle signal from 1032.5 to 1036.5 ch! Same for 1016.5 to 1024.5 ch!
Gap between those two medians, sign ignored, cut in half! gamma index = 4.8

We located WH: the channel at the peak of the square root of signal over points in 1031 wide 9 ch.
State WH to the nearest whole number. 1033 ch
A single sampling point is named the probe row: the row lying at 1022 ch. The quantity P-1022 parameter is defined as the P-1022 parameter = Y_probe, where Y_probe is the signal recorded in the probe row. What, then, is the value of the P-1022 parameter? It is 3.758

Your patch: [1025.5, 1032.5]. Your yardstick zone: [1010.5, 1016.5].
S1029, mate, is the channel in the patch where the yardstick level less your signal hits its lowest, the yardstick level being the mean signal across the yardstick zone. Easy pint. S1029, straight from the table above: 1031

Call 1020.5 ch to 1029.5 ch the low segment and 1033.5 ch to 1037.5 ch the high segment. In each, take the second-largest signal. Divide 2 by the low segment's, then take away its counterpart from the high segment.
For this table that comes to -13.1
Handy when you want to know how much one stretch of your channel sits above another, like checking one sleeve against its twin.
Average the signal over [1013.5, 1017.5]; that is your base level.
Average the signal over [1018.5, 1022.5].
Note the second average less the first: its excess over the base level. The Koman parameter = -1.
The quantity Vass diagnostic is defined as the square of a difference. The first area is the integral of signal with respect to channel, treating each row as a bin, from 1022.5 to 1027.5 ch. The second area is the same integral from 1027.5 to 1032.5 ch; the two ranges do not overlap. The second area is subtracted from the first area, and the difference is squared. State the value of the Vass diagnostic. 507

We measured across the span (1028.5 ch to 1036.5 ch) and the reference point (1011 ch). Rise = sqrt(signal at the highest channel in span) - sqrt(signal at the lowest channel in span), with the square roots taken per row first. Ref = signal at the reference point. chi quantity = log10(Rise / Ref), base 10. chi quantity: -1.50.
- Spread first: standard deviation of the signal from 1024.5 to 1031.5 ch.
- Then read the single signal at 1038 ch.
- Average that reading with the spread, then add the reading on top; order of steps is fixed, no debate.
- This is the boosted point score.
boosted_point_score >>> 22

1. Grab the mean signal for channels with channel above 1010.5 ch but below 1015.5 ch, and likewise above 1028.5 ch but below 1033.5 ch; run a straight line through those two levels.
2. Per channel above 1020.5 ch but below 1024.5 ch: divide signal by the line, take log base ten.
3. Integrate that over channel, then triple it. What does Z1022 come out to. -3.8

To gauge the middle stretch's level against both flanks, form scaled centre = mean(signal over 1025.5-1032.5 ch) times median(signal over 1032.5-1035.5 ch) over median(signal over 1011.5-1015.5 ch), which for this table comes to 26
